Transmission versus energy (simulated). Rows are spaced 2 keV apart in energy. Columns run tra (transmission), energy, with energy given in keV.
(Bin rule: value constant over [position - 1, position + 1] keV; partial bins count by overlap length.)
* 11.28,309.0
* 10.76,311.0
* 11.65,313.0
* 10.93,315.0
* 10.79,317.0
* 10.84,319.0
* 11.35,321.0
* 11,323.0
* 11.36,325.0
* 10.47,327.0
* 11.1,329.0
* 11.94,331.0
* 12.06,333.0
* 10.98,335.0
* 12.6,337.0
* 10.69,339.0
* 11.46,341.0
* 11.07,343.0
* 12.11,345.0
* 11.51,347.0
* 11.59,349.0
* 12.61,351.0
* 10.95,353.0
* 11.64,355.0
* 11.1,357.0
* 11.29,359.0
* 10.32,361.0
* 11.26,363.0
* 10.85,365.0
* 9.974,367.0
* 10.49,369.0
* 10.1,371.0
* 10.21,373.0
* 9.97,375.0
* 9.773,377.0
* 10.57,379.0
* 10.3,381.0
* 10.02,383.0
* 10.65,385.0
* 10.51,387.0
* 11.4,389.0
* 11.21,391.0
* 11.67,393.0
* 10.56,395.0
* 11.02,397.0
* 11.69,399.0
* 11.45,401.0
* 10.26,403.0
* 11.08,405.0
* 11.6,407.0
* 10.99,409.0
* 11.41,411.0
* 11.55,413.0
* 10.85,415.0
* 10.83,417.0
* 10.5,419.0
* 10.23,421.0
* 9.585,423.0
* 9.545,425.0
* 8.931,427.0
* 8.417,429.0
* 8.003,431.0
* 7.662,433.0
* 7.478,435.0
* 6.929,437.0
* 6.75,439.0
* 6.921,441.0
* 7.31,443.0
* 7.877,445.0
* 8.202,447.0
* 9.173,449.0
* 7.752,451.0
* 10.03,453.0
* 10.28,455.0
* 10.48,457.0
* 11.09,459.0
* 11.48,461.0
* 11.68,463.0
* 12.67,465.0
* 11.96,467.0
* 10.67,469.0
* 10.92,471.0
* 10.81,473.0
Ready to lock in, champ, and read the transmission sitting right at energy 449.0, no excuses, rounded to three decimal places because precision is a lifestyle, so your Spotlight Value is 9.173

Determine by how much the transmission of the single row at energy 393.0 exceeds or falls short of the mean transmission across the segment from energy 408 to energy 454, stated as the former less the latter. 2.7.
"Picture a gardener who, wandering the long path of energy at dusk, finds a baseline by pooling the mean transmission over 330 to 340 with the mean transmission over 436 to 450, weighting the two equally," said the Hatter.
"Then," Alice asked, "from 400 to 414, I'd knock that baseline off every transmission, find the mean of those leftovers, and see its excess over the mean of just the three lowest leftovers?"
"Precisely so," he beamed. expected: 0.41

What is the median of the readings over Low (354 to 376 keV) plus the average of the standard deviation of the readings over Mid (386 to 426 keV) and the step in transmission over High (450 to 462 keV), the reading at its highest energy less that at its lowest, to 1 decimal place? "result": 12.7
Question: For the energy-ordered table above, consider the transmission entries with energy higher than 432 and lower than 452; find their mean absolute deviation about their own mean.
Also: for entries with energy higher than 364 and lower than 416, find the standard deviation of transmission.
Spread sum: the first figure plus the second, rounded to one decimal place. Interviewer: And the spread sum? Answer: 1.1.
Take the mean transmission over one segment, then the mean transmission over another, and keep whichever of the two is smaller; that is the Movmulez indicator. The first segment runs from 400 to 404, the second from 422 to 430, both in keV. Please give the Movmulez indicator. 9.1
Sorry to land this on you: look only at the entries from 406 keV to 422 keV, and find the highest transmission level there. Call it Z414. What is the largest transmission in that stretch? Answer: 11.6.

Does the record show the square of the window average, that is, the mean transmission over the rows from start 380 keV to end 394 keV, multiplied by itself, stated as 117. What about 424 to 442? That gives 62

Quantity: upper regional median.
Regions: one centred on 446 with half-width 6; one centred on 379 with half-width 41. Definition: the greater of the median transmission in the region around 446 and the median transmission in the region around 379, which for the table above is 11.0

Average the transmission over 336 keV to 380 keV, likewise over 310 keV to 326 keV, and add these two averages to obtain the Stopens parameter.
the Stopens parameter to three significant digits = 22.1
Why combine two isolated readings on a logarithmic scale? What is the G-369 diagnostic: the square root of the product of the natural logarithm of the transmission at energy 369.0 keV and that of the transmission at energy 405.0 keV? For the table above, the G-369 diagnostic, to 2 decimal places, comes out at 2.38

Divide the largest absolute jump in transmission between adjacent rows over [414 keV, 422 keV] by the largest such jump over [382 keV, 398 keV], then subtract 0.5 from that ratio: -0.2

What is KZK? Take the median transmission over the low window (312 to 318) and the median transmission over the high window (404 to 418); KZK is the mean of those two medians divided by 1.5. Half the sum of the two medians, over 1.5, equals 7.34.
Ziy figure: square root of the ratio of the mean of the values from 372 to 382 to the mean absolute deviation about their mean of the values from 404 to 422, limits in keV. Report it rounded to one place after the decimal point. 5.3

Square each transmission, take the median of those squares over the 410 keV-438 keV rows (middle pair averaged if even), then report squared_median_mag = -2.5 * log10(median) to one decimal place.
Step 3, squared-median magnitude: -4.9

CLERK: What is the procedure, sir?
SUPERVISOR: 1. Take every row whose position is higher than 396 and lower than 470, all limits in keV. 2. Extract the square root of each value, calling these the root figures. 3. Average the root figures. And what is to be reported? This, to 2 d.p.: 3.13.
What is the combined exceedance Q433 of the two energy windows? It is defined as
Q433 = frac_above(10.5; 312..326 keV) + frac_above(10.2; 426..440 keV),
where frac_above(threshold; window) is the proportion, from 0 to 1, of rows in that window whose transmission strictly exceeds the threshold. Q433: 1.0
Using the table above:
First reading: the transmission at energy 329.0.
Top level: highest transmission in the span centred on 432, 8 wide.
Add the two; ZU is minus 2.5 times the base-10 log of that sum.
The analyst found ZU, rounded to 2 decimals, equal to -3.23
